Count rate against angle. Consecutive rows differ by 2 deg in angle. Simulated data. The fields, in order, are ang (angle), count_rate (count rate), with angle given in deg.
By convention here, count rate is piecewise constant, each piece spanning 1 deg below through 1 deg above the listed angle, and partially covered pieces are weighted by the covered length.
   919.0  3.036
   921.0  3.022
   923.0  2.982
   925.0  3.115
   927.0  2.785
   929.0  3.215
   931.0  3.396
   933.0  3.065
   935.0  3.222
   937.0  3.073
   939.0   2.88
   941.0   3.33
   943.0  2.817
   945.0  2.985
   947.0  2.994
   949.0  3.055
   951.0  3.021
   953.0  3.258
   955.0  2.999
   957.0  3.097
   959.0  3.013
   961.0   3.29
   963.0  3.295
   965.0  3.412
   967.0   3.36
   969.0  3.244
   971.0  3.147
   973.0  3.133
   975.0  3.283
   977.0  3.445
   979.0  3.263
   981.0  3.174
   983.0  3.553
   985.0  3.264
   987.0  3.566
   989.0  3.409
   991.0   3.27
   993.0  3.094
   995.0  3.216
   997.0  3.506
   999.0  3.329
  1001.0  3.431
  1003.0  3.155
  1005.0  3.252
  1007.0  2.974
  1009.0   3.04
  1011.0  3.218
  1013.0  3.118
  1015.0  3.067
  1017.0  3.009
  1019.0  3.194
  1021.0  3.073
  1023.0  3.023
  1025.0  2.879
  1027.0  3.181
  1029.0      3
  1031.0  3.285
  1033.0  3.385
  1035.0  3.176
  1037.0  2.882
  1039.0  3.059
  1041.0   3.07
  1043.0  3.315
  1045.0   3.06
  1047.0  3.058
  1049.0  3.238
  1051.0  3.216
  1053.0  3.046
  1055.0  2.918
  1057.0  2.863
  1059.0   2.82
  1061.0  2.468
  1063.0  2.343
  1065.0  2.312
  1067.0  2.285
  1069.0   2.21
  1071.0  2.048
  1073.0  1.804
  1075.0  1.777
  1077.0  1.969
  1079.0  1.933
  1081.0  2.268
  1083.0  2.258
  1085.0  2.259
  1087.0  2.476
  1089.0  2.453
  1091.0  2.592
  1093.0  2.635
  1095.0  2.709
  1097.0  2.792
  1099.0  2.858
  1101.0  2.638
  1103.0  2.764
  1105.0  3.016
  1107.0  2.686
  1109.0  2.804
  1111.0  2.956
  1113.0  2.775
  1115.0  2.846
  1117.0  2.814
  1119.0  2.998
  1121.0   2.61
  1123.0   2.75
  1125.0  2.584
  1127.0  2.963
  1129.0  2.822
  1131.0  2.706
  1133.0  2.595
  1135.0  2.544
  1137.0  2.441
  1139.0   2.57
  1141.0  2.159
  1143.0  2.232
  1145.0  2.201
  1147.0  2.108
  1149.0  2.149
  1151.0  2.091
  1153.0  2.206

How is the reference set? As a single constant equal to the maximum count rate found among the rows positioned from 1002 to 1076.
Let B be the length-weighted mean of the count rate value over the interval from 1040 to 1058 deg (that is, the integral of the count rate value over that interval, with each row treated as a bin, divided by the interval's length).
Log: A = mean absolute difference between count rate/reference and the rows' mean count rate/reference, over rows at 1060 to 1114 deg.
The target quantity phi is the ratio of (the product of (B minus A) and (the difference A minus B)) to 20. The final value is -0.45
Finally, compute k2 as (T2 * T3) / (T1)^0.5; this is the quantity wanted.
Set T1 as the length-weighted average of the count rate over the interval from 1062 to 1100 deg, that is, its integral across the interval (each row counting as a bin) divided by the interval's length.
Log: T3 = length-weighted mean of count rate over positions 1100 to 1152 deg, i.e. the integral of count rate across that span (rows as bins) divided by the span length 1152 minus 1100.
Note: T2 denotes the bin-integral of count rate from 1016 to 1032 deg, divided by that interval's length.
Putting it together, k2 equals 5.3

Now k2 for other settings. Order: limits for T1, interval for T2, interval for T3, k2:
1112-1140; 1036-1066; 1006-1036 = 5.5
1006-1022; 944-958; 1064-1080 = 3.6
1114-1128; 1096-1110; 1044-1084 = 4.2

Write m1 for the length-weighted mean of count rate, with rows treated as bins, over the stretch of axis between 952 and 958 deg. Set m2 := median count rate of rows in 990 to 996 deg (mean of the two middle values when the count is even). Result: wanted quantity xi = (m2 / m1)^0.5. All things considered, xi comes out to 1.02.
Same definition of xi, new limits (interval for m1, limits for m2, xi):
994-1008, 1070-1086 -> 0.78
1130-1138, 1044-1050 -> 1.09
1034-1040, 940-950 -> 0.99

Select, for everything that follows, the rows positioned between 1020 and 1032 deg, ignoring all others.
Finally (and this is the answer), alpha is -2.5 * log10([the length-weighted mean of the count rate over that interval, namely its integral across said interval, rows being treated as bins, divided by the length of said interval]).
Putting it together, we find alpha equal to -1.22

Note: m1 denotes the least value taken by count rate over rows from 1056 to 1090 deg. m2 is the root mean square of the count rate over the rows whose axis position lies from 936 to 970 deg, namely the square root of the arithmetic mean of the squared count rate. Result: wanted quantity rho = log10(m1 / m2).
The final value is -0.25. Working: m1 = 1.777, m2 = 3.1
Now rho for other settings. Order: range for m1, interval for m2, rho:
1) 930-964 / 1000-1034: -0.05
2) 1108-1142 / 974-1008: -0.19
